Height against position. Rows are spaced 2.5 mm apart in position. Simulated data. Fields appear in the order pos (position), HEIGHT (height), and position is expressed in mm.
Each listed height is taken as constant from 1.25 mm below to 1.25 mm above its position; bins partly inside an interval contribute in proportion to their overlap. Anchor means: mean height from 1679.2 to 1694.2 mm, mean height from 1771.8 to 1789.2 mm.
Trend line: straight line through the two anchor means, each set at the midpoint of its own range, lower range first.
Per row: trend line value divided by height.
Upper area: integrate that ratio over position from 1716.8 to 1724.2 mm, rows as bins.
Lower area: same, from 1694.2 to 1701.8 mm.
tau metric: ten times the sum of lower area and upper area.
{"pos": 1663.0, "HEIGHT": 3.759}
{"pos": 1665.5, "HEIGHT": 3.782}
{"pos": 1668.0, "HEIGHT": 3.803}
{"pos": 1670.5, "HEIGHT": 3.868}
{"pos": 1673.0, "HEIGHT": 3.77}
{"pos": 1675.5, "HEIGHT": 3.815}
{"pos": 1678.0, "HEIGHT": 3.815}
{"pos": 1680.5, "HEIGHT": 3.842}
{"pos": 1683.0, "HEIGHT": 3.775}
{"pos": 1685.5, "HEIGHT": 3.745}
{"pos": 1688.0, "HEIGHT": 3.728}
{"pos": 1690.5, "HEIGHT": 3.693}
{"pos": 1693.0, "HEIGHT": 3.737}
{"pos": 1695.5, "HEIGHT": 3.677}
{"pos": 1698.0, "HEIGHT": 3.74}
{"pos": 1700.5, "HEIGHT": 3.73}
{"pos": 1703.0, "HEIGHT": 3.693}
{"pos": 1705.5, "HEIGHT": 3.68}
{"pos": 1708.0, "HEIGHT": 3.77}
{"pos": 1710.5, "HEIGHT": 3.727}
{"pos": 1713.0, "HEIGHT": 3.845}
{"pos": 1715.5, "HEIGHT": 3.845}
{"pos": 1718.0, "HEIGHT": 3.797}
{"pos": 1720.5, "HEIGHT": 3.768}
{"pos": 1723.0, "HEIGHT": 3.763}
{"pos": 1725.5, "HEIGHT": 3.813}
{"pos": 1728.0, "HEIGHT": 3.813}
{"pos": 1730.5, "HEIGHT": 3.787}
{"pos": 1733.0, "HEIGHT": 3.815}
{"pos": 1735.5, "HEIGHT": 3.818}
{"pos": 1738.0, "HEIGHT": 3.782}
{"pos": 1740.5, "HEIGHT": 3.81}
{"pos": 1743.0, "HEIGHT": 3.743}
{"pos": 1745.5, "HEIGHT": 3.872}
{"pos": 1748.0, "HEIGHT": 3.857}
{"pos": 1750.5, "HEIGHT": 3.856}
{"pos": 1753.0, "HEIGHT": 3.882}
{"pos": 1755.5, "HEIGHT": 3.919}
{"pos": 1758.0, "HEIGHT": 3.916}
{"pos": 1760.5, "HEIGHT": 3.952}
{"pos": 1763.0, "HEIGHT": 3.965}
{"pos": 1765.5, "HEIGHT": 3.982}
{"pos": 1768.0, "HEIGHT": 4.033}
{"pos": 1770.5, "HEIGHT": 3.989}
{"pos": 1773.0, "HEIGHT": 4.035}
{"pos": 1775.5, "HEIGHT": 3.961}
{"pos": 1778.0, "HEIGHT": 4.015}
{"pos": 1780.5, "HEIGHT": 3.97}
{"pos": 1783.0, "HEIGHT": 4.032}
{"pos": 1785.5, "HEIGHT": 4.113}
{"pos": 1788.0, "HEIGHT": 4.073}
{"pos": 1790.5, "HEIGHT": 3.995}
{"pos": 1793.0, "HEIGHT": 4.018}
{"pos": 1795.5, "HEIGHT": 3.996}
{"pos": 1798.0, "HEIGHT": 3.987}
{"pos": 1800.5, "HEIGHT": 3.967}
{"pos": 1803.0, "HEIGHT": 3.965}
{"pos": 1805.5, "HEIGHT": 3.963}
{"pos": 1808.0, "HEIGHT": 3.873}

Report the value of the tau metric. 153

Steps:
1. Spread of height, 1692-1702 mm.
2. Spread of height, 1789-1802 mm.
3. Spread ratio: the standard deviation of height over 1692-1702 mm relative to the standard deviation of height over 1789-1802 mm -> 1.6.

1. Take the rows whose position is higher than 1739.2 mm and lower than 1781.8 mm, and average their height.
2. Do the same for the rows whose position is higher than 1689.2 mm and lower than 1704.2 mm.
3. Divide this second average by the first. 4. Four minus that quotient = 3.05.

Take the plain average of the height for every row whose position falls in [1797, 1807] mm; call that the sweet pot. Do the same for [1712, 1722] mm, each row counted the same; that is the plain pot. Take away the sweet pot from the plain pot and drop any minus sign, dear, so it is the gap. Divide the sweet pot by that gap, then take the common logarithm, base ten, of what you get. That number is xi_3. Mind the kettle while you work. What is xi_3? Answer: 1.4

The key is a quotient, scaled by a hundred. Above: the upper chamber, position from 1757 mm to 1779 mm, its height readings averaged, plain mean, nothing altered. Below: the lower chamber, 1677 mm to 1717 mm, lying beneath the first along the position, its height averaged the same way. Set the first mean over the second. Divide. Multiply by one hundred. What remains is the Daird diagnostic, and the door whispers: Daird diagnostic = 106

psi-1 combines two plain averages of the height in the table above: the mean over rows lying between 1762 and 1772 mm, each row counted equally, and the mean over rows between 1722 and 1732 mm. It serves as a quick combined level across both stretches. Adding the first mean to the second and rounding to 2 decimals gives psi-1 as 7.79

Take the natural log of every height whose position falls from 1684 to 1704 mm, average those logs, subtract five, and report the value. -3.69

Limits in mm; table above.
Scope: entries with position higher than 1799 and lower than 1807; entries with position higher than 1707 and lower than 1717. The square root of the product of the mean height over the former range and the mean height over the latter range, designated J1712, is 3.88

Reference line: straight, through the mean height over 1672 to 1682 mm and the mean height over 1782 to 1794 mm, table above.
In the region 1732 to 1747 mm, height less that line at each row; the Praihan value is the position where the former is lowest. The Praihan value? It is 1743.0 mm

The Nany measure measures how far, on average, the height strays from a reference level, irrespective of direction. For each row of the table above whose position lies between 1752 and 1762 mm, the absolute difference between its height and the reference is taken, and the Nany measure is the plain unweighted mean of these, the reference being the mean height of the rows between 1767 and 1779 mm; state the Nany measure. 0.09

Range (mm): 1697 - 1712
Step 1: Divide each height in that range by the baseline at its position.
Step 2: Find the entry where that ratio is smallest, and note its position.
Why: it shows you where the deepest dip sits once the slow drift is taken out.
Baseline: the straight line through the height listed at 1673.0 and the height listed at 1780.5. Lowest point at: 1705.5 mm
